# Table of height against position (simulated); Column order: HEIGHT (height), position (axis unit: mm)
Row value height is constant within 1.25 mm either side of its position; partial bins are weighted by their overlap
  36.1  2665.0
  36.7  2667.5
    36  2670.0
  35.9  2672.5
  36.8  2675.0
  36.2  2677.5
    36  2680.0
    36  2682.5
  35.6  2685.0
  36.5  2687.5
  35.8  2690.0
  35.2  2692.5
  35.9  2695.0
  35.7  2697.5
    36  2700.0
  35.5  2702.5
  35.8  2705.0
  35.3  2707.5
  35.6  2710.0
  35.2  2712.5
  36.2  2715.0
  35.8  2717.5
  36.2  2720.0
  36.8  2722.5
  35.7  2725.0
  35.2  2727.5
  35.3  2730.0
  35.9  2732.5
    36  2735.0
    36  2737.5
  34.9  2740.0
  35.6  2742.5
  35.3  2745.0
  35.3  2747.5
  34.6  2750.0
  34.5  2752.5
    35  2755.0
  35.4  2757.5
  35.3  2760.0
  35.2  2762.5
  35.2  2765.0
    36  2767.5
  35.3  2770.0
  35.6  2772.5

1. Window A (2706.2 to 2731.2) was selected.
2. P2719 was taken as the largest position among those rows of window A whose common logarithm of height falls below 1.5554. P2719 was 2730.0 mm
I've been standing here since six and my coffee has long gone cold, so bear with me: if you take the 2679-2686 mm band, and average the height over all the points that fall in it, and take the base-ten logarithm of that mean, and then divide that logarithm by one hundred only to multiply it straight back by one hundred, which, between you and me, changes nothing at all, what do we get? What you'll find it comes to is 1.555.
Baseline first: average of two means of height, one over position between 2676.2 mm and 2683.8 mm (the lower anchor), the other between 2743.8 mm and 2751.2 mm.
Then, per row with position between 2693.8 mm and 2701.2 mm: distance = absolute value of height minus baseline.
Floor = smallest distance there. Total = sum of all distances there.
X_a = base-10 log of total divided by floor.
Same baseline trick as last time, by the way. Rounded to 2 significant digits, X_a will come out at 0.83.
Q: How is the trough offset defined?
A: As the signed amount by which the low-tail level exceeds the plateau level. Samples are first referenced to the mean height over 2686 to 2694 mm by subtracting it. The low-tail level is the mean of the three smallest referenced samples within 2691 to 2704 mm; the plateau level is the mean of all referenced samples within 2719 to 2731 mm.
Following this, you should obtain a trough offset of -0.4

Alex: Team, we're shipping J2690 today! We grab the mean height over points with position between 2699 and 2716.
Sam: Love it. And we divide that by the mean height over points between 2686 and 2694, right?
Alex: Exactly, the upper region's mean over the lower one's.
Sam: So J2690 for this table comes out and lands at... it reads 0.995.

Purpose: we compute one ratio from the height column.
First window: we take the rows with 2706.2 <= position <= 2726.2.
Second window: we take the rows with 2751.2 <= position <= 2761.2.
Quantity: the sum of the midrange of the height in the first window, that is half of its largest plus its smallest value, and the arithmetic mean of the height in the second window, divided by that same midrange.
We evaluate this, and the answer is 1.97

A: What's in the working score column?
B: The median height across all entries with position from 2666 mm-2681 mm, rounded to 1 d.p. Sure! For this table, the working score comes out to 36.1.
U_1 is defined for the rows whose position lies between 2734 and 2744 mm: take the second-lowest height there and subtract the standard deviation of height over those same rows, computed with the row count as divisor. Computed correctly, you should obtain 35.2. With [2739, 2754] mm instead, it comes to 34.2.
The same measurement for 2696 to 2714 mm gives 35.0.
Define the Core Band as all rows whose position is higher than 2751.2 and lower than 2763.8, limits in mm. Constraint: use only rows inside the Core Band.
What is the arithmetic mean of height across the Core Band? 35.1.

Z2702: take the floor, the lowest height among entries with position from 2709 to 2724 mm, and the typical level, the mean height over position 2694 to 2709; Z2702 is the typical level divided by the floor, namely 1.01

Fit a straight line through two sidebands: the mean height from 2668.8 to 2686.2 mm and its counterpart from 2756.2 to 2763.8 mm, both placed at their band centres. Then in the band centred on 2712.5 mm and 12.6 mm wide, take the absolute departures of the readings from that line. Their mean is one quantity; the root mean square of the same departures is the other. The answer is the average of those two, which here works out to 0.38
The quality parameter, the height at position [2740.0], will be 34.9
